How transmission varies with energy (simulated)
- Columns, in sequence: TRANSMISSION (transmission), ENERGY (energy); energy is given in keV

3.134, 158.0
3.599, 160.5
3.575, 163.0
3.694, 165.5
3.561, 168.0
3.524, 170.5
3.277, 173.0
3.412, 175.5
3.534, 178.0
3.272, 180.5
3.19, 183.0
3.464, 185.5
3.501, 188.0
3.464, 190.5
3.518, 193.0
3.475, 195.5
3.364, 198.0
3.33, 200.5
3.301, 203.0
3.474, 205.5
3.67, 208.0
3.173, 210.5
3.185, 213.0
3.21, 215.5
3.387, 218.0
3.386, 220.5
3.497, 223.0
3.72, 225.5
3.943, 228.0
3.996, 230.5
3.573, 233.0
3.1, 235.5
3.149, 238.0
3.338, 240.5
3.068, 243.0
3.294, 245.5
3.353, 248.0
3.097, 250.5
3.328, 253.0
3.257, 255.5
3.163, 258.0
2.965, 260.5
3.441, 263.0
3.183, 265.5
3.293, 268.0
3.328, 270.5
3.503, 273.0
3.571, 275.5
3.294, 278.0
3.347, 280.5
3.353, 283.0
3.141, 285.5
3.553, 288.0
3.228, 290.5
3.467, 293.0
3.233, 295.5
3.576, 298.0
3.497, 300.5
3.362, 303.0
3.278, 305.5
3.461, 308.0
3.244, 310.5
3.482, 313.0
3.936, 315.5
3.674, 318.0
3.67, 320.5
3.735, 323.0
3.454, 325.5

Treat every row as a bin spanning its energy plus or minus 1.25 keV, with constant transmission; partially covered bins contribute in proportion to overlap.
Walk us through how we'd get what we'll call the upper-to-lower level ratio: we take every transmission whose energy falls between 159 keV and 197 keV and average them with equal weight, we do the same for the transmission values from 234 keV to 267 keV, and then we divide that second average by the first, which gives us 0.93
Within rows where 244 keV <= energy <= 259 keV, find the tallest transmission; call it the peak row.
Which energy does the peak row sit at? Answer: 248.0 keV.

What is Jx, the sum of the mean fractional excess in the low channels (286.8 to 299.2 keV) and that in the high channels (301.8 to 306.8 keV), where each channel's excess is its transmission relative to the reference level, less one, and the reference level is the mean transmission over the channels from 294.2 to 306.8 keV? -0.014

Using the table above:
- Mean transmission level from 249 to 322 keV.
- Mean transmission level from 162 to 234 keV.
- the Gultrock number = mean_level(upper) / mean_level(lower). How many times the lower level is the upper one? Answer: 0.97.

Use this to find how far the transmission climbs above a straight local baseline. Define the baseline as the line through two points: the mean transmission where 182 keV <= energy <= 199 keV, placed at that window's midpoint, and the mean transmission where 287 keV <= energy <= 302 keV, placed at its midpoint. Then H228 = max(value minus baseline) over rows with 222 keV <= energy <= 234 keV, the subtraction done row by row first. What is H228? 0.57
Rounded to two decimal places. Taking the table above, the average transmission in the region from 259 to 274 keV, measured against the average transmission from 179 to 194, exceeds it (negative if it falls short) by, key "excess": -0.12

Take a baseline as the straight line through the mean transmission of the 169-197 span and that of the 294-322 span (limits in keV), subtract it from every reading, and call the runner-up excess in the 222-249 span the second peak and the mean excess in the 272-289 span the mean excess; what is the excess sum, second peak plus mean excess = 0.41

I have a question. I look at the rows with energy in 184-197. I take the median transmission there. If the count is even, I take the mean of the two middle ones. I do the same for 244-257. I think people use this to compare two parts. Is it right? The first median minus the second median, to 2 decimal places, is 0.18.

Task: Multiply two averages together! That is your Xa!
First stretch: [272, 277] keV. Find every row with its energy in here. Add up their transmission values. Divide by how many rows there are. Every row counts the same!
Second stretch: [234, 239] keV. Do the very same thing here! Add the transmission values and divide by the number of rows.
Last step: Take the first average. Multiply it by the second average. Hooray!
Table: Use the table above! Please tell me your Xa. 11.1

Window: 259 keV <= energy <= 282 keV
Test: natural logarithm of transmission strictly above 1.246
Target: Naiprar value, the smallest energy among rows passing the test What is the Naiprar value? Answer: 273.0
